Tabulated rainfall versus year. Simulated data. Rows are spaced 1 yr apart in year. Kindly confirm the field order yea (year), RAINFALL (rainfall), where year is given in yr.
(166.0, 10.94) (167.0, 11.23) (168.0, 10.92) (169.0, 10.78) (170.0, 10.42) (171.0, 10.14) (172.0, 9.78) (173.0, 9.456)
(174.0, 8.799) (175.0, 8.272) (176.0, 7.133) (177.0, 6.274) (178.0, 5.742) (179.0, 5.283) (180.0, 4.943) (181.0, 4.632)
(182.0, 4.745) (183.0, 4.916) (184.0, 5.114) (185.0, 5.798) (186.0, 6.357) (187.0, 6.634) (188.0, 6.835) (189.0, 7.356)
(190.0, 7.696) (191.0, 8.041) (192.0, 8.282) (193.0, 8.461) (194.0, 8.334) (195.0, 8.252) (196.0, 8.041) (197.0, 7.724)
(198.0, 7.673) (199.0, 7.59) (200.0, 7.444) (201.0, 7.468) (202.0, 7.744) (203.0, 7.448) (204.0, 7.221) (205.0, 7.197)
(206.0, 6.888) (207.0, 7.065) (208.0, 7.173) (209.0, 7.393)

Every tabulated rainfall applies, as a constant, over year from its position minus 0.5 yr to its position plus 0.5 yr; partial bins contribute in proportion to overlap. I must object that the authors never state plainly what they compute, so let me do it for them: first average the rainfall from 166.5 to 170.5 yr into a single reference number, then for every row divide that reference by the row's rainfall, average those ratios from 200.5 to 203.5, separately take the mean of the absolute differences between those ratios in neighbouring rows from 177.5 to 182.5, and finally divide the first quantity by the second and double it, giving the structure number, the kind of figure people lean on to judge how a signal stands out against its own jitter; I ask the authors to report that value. 23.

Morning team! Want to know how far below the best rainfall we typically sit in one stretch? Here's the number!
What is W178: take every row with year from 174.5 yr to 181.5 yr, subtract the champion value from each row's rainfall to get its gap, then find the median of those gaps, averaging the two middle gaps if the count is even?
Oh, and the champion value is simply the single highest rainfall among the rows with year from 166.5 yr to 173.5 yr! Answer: -5.5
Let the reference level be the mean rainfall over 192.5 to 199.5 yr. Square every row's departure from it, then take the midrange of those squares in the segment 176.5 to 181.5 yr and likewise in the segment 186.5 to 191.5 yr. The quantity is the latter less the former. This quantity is -6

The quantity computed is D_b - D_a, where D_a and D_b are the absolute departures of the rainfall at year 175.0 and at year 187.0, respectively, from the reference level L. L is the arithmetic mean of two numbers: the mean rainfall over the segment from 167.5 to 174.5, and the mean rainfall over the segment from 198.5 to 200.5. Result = 1.6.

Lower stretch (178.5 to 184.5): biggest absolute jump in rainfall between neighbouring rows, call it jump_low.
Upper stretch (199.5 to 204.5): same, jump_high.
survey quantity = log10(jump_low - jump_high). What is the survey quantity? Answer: -1.36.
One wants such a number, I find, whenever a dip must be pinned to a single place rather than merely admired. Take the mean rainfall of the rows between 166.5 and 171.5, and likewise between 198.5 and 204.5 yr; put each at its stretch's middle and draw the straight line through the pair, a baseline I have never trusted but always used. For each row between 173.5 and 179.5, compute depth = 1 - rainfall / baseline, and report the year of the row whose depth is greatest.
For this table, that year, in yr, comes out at 179.0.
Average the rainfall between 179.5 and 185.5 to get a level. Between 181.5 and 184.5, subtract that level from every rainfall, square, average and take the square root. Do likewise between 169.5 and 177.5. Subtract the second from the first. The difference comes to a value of -4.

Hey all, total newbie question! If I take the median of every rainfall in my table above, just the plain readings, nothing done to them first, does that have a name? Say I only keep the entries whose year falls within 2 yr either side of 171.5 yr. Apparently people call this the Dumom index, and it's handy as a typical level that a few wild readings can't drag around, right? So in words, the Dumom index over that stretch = 10.0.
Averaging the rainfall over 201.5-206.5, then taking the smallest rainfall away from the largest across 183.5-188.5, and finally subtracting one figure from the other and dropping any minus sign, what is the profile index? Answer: 5.6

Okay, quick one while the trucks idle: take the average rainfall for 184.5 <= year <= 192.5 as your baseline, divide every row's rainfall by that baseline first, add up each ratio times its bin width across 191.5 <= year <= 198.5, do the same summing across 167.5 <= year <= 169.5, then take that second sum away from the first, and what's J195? 4.9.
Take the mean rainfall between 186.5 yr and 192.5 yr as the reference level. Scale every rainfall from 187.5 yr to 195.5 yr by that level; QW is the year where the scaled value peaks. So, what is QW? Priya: 193.0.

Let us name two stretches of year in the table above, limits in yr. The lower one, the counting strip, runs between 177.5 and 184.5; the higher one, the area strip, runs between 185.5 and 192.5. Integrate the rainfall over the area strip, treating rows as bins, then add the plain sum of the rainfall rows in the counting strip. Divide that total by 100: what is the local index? 0.87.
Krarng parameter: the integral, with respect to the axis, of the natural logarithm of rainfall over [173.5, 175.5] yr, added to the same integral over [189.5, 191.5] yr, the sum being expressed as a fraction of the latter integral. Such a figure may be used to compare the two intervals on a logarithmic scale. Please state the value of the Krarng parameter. 2.04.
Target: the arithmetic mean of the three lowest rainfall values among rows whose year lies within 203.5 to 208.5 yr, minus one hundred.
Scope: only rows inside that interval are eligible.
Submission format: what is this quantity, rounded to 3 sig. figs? -93.0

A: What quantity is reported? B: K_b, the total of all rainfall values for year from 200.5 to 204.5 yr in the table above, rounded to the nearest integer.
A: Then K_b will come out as 30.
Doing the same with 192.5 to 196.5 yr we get 33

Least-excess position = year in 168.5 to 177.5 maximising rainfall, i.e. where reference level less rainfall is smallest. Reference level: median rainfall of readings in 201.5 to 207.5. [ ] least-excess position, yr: 169.0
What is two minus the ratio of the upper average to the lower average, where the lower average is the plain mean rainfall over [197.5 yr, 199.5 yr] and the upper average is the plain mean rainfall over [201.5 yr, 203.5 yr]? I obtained 1.0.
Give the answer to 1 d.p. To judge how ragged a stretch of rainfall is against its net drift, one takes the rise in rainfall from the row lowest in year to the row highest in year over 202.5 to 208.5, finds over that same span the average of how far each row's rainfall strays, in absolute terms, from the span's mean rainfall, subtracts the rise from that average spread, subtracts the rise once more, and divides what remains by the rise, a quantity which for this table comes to -2.5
